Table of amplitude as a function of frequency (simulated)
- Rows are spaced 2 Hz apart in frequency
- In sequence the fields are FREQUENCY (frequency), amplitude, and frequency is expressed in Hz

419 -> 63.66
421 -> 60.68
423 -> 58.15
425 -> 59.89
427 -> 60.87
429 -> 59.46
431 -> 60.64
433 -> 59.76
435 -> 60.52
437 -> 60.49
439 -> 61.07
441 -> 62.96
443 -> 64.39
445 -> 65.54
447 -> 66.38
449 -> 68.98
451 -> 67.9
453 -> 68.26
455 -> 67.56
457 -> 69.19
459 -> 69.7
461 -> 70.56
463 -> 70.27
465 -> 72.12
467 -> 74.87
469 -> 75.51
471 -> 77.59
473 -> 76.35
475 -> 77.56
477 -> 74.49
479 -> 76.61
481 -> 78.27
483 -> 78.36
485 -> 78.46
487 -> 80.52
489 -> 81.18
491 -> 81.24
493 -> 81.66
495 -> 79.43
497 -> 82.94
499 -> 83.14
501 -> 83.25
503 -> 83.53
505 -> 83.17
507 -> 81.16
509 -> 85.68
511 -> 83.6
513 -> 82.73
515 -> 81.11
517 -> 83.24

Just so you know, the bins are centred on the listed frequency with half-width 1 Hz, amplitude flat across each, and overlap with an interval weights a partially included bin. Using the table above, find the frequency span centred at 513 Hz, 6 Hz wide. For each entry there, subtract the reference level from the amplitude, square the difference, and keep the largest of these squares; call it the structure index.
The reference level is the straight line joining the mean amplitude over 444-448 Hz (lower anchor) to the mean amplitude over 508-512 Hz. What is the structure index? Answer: 25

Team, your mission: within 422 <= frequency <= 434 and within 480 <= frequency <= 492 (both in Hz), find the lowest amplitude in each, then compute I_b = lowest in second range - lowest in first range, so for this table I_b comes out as 20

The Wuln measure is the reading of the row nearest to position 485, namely 78.46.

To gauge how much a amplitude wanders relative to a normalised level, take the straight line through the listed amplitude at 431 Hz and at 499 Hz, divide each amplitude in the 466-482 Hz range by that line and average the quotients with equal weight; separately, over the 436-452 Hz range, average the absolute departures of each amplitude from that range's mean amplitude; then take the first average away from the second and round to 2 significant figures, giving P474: 1.5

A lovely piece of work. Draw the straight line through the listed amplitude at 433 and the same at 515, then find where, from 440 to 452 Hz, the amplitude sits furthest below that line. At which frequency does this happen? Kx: 441 Hz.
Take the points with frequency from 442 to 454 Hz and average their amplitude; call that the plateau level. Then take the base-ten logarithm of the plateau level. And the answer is 1.825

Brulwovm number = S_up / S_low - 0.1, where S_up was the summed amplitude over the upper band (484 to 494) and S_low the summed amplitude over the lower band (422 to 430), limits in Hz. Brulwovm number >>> 1.6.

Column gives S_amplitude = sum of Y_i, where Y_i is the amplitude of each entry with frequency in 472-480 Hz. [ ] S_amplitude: 305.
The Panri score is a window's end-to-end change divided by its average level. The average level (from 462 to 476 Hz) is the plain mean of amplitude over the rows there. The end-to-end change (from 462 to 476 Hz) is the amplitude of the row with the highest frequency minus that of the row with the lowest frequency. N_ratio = 0.097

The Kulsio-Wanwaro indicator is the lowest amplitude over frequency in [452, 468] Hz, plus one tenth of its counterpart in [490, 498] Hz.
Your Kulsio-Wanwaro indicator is 76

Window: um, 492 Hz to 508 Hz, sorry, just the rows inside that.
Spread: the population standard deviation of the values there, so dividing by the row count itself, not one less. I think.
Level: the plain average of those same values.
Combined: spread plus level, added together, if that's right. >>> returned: 84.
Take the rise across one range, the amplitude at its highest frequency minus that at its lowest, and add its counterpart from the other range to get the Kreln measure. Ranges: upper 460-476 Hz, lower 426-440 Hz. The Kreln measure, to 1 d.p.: 7.2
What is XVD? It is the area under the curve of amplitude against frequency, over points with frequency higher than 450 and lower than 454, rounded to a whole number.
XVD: 272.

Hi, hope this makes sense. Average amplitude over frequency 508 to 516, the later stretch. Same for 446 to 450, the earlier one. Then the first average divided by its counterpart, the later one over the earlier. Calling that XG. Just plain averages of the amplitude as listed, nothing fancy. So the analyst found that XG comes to 1.23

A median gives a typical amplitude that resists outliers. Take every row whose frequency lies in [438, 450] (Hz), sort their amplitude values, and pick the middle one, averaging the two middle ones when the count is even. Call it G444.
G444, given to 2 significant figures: 65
